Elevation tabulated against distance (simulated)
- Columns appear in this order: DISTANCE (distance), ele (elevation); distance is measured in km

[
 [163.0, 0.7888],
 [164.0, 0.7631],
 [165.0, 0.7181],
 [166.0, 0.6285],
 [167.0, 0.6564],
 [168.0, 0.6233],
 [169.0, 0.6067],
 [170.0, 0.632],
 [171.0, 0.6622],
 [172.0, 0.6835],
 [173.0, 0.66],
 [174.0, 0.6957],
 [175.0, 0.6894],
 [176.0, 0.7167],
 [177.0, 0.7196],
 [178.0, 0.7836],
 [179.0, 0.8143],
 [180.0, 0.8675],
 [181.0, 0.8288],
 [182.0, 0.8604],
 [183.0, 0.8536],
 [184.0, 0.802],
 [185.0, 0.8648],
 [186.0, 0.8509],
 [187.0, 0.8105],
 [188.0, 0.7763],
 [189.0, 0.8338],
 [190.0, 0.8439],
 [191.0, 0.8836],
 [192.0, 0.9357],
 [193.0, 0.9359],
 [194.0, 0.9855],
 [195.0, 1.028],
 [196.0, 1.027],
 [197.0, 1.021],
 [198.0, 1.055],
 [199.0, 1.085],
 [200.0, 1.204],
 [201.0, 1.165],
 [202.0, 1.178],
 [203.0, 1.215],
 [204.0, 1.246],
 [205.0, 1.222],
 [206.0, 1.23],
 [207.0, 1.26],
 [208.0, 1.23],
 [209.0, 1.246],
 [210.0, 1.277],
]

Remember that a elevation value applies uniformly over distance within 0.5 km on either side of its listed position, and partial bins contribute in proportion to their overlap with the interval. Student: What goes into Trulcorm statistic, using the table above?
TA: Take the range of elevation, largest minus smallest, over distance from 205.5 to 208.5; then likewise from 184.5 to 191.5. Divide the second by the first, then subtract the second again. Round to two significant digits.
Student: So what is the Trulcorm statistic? 3.5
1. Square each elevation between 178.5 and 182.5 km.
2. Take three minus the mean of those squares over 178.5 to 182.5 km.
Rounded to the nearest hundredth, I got 2.29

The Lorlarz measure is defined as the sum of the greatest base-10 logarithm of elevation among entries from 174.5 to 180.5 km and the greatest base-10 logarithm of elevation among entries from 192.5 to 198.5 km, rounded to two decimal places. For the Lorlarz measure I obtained -0.04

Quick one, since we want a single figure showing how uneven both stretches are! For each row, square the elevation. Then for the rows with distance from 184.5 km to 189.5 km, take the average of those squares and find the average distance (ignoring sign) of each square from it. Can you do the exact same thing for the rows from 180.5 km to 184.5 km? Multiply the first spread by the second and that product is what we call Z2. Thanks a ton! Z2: 0.0015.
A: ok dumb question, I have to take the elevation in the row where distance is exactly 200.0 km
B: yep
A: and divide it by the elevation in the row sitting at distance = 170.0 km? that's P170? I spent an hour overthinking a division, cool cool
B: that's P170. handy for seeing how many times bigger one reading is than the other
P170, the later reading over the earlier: 1.9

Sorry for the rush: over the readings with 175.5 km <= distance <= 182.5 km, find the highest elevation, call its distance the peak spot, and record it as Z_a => 180.0 km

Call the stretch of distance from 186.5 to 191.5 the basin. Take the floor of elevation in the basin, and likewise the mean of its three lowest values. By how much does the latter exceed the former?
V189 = 0.03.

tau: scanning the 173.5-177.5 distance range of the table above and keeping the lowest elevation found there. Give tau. 0.6894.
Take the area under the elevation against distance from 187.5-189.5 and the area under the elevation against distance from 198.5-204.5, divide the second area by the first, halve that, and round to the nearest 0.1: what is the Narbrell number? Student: 2.2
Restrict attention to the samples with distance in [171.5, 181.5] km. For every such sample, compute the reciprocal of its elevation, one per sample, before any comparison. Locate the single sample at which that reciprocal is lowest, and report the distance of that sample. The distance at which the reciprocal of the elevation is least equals 180.0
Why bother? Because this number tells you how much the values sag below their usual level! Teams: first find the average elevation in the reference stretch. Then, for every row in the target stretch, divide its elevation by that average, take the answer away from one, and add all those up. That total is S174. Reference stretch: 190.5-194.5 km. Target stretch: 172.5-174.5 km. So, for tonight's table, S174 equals 0.55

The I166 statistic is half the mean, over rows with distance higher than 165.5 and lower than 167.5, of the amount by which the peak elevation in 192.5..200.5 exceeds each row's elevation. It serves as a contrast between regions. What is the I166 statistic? 0.28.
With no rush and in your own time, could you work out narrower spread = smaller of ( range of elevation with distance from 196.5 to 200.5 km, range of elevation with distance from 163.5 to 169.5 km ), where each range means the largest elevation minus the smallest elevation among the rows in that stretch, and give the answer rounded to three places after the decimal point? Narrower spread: 0.156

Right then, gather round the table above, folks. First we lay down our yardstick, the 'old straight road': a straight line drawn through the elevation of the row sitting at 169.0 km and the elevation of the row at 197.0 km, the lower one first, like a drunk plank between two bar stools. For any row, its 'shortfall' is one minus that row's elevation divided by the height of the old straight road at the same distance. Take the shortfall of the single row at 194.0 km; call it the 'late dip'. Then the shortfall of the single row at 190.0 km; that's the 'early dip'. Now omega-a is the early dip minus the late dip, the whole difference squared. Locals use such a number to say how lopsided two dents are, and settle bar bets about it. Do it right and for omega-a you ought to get 0.0080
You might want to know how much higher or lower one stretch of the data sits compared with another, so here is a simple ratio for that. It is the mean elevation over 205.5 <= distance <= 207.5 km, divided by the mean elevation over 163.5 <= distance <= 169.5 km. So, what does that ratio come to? 1.9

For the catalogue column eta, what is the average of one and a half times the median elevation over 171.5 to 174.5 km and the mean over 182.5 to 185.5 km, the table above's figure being 0.93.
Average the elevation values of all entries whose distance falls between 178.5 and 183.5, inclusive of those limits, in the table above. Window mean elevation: 0.84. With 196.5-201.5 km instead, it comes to 1.11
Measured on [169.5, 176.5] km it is 0.68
